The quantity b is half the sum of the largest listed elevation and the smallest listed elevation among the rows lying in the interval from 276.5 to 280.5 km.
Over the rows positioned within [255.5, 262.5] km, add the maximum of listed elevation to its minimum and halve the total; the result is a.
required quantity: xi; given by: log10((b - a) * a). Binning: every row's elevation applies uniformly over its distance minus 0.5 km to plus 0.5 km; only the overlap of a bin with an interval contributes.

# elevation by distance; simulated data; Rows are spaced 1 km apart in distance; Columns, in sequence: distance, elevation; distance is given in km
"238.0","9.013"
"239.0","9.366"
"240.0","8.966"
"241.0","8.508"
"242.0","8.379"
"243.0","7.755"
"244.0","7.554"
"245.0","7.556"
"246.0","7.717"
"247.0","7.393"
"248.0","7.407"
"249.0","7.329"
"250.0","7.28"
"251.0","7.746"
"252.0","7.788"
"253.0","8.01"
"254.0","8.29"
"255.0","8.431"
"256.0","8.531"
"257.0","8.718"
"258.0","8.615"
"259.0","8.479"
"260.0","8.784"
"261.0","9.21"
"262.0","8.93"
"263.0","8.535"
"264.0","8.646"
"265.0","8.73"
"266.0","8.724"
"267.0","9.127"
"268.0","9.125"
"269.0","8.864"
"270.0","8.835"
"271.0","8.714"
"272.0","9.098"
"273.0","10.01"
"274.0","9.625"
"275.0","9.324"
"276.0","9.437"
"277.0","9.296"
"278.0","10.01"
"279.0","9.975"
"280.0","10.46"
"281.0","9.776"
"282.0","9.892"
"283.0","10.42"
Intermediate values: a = 8.8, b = 9.9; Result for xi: 1.0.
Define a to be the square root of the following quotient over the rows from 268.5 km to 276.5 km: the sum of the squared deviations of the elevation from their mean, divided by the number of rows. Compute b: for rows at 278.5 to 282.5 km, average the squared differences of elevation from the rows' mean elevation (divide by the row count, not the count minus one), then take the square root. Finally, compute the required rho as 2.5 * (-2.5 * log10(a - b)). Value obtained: 5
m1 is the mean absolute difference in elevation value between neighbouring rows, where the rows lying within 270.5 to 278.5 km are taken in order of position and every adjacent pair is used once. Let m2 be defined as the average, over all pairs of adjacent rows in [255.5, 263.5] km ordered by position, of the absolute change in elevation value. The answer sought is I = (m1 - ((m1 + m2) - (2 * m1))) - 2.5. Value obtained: -1.92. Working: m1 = 0.42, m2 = 0.26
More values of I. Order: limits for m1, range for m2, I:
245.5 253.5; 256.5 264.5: -2.41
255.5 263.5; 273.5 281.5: -2.33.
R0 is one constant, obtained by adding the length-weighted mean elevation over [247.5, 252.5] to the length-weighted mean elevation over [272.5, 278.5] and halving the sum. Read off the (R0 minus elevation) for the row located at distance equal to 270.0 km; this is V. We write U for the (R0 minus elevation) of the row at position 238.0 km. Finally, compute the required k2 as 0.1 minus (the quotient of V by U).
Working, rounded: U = -0.4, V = -0.3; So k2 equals -0.5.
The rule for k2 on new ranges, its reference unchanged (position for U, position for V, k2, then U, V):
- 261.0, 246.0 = 1.4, -0.6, 0.8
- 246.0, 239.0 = 1.0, 0.8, -0.8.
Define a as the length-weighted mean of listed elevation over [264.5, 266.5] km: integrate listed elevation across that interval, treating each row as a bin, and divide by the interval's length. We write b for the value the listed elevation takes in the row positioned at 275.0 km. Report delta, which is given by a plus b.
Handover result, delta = 18.1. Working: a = 8.7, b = 9.324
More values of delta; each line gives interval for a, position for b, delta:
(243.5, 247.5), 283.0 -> 18.0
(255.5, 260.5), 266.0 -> 17.3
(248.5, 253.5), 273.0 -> 17.6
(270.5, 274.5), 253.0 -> 17.4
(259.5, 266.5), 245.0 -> 16.4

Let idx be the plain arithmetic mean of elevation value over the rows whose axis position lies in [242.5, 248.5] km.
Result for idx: 7.6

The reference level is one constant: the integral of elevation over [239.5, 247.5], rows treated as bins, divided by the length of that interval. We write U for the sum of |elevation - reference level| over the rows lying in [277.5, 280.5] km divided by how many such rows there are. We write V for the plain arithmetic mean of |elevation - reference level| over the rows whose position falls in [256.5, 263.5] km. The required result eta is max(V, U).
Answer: 2.17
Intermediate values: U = 2.17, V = 0.77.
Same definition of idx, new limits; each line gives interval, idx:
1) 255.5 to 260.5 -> 8.6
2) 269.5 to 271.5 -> 8.8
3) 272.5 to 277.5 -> 9.5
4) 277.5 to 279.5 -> 10.0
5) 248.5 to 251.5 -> 7.5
